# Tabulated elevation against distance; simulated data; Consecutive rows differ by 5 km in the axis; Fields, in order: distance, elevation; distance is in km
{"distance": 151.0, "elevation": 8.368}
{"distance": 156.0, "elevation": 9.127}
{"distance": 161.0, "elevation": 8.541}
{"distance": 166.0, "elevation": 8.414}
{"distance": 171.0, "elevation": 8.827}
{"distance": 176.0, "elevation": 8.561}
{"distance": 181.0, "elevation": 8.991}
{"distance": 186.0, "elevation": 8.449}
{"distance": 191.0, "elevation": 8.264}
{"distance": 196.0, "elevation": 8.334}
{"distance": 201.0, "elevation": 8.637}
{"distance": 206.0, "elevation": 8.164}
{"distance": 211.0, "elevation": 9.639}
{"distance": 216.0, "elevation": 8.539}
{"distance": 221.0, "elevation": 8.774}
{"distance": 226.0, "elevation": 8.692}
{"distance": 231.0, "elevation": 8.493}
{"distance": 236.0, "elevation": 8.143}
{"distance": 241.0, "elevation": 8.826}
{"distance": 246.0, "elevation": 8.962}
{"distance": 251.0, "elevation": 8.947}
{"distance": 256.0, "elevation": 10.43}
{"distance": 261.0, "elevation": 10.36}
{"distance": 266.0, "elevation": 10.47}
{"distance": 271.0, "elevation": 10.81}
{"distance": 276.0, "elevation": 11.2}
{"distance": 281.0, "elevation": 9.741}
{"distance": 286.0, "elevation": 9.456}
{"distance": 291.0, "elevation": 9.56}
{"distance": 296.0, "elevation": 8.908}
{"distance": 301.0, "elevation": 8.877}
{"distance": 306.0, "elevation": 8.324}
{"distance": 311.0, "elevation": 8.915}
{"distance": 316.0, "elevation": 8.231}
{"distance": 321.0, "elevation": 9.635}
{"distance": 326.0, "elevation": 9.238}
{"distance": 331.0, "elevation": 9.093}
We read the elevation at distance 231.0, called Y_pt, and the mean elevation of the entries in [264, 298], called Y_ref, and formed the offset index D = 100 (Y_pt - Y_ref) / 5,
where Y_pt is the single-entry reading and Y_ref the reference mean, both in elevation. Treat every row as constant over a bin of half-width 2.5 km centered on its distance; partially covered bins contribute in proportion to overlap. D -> -31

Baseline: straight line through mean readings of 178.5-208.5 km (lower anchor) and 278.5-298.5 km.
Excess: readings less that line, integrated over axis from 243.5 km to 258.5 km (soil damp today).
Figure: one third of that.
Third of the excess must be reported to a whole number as 2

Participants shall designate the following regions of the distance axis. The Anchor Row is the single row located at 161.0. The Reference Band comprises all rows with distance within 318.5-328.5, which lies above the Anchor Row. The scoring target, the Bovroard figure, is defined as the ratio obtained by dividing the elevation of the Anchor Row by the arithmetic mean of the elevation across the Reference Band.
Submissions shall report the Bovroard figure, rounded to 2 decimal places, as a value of 0.91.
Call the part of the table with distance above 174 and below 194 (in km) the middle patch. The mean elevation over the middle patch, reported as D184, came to 8.6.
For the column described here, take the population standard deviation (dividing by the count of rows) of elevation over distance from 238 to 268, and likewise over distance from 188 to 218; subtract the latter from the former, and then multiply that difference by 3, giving 0.8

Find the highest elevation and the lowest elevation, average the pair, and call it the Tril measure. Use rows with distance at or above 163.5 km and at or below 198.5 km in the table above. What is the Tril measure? 8.6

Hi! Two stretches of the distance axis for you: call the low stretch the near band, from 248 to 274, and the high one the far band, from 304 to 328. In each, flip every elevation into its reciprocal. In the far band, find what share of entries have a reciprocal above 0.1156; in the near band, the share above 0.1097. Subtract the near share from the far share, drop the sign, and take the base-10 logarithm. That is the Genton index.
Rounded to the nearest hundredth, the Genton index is -0.70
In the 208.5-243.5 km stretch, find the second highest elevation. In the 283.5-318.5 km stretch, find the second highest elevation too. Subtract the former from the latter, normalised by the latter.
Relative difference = 0.067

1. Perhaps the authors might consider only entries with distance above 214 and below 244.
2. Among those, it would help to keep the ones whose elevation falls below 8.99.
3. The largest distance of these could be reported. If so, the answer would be 241.0 km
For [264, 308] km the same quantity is 306.0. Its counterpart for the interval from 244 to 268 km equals 251.0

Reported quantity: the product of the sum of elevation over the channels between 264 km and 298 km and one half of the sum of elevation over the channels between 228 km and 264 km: 2250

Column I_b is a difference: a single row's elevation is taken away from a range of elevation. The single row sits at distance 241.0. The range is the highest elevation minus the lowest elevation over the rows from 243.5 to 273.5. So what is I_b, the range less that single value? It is -6.96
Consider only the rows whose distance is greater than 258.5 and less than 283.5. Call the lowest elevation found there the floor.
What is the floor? 9.741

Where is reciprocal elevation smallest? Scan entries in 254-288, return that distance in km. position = 276.0 km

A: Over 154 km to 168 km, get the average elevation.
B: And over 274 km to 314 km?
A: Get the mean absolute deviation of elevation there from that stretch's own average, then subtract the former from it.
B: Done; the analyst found -8.1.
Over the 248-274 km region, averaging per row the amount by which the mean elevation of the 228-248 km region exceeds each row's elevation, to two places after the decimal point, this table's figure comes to -1.60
